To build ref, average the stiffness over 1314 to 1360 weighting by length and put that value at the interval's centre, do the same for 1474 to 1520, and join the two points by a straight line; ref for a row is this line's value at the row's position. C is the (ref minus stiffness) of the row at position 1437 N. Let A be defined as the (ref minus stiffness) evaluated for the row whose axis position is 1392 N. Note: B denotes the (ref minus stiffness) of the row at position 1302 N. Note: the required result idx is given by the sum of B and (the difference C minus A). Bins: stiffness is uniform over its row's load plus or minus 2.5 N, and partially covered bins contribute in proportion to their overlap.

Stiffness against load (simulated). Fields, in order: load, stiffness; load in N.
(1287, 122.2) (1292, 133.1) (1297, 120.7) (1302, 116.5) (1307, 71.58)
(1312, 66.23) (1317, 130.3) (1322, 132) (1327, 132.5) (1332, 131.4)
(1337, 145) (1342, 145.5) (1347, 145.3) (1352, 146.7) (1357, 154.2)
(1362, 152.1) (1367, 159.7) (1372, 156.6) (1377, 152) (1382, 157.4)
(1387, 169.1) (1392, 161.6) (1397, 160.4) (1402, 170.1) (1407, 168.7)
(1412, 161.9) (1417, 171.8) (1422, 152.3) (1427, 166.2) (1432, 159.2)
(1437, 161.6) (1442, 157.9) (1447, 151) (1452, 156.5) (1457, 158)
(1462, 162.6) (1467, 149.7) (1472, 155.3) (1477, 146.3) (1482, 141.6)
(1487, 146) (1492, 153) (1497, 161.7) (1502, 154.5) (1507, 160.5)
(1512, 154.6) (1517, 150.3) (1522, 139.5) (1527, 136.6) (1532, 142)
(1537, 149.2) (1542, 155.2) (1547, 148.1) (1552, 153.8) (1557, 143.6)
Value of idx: 24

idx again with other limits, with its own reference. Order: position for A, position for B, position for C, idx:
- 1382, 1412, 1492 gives -4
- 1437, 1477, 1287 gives 32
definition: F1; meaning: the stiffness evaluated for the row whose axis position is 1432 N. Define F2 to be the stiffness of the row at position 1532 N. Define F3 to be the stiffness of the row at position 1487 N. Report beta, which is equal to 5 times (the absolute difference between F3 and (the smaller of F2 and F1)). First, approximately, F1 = 159.2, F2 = 142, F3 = 146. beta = 20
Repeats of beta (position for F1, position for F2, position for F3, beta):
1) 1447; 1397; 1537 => 9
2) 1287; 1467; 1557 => 107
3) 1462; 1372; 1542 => 7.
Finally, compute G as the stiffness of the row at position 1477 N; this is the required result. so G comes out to 146.3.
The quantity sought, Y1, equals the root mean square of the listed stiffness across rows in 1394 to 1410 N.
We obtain 166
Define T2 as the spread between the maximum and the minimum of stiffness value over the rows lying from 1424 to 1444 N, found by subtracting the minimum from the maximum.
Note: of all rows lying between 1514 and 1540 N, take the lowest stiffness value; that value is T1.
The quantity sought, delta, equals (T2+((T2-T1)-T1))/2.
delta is -128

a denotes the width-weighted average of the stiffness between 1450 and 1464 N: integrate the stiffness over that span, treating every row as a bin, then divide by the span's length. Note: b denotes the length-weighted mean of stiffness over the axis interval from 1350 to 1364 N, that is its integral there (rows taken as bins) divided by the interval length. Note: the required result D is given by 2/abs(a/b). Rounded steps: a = 159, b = 151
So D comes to 1.90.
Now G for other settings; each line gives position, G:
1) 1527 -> 136.6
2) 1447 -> 151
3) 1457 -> 158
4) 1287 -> 122.2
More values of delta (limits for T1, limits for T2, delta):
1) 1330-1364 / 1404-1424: -112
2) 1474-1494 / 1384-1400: -133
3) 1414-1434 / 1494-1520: -141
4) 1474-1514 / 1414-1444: -122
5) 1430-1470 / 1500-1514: -144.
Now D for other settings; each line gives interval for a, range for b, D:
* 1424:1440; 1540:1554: 1.88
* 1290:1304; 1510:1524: 2.40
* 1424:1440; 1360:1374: 1.93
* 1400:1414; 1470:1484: 1.77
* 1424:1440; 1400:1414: 2.06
